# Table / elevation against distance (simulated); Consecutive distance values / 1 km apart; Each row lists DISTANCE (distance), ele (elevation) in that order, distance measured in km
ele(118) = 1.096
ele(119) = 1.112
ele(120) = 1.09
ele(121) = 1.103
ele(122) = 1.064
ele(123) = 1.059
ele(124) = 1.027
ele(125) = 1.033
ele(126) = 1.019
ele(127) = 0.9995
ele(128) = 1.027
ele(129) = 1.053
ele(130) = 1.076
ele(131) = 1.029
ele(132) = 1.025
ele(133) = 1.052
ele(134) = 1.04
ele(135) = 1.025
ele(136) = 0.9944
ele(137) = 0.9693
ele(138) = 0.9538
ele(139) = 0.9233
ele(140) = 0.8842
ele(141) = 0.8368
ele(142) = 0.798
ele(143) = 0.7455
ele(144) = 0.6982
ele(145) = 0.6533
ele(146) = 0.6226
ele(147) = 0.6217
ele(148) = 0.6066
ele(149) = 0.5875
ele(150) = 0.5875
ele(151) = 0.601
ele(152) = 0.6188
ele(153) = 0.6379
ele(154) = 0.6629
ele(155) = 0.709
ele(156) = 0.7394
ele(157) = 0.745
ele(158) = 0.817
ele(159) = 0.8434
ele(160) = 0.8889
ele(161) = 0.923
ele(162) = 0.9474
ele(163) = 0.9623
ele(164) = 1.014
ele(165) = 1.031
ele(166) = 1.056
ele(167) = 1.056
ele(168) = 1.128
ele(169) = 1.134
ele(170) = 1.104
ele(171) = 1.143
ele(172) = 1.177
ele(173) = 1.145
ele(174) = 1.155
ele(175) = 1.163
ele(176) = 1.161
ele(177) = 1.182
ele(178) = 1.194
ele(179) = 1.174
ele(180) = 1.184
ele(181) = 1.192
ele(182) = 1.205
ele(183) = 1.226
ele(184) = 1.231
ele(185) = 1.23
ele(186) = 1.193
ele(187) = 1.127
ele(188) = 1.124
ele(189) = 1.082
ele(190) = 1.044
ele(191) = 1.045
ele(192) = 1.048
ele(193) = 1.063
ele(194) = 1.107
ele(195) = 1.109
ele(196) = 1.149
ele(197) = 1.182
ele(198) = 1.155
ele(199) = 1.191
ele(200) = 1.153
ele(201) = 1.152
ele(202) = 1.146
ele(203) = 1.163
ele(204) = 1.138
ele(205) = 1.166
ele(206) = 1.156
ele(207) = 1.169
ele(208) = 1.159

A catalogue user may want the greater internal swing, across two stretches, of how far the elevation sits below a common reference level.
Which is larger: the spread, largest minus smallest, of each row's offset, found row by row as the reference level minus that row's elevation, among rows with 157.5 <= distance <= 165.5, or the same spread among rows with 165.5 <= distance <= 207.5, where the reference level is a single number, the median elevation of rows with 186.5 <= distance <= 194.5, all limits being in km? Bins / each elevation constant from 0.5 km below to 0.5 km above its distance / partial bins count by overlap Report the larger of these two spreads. 0.21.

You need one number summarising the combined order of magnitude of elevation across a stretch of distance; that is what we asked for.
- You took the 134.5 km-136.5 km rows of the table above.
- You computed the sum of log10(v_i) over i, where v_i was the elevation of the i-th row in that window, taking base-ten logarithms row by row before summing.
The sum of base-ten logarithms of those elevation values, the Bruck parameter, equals 0.01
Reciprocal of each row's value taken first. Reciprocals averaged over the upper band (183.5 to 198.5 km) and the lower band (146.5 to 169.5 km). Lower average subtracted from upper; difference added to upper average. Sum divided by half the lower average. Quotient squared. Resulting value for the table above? 1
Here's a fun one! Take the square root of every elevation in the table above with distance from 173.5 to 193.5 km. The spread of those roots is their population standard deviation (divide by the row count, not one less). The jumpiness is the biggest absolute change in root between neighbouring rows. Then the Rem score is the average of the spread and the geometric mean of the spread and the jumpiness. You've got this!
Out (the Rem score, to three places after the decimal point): 0.029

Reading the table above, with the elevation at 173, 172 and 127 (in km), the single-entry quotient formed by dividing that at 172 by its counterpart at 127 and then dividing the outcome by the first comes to 1.03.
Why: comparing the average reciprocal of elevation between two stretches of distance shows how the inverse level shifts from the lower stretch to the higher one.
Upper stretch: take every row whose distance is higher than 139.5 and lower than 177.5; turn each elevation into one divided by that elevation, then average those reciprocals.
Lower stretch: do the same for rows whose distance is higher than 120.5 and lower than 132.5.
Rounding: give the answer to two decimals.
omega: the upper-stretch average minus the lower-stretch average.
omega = 0.25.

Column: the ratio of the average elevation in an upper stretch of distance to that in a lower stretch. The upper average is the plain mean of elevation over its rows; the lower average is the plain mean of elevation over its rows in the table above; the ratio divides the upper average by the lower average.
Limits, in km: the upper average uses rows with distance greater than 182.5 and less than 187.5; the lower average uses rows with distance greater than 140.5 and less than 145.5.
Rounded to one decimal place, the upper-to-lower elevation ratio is 1.6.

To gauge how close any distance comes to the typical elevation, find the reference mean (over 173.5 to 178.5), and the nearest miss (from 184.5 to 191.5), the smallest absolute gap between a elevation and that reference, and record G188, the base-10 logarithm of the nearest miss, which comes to -1.7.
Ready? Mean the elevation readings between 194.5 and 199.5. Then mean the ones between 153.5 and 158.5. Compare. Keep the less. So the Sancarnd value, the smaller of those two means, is 0.73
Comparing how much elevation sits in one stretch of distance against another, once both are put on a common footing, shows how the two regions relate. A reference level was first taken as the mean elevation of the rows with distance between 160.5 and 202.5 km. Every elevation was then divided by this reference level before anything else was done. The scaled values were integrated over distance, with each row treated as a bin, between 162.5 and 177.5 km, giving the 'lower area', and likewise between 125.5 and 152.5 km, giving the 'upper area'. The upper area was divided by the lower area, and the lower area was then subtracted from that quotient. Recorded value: -13.4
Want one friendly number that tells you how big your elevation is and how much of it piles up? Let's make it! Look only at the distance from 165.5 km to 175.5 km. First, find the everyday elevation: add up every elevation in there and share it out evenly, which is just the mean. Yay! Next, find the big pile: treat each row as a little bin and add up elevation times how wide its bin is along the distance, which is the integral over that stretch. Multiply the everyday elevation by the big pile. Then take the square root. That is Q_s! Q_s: 3.6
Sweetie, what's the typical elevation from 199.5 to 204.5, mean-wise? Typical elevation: 1.15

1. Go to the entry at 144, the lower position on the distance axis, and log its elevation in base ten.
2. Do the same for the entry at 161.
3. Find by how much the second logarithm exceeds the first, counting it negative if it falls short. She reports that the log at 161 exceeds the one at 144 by 0.12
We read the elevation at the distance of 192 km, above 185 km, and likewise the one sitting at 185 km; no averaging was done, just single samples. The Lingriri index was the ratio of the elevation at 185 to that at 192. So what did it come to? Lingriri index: 1.17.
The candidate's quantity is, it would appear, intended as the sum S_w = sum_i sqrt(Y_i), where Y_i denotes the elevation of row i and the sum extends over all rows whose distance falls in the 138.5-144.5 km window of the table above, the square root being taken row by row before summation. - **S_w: 5.4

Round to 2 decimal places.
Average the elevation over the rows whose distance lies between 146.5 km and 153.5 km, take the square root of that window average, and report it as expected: 0.78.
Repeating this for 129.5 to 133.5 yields 1.02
